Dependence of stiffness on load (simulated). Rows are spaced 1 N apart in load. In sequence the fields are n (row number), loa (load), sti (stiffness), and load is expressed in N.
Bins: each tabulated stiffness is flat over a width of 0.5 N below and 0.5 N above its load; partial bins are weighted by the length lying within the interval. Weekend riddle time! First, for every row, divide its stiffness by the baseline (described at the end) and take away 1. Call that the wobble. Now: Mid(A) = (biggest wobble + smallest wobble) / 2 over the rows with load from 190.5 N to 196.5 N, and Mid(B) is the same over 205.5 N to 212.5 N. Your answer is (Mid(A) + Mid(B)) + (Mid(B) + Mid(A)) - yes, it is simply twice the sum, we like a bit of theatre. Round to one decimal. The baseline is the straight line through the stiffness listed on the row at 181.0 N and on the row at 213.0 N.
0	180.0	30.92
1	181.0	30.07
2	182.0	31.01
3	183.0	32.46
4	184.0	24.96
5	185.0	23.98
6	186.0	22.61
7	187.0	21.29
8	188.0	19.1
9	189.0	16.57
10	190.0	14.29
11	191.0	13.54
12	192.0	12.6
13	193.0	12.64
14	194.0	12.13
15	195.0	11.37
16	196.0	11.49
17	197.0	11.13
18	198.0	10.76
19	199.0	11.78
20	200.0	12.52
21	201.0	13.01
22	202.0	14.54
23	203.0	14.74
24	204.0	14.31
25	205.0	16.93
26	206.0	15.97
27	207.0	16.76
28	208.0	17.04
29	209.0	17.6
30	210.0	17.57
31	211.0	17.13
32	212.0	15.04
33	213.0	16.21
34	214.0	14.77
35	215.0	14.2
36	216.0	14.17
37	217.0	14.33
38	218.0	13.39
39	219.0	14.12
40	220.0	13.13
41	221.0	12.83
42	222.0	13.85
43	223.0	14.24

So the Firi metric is -1.2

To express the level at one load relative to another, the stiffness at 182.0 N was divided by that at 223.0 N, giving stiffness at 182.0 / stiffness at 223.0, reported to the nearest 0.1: 2.2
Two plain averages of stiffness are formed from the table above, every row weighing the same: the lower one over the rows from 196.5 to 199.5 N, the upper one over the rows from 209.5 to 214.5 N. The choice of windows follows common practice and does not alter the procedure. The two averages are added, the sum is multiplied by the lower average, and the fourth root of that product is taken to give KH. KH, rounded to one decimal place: 4.2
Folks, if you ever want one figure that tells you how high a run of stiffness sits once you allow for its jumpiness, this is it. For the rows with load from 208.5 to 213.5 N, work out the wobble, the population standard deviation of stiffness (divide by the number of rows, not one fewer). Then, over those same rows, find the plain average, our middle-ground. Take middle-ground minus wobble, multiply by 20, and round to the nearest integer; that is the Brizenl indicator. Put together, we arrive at 315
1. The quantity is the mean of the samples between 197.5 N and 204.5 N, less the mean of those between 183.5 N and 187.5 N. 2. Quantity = -10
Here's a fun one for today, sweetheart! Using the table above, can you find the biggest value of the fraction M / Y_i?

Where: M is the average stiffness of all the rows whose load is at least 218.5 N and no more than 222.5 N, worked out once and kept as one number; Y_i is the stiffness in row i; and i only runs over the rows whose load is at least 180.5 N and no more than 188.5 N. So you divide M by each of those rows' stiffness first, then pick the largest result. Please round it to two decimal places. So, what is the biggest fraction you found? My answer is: 0.71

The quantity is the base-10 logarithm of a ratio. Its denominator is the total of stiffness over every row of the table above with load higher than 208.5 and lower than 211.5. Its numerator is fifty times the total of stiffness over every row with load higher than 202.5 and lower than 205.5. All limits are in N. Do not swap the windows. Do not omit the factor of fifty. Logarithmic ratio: 1.64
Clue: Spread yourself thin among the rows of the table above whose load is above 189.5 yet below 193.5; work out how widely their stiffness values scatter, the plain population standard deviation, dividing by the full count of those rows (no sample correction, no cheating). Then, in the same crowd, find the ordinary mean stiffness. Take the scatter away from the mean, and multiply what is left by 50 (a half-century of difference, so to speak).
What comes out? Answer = 628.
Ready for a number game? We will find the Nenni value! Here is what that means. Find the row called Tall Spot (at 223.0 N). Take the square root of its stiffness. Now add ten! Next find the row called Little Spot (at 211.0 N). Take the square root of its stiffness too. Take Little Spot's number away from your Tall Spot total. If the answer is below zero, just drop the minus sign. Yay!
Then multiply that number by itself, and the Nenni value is 93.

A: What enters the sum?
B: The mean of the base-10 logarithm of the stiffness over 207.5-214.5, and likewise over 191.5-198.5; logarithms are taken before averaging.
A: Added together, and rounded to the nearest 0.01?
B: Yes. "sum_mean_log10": 2.28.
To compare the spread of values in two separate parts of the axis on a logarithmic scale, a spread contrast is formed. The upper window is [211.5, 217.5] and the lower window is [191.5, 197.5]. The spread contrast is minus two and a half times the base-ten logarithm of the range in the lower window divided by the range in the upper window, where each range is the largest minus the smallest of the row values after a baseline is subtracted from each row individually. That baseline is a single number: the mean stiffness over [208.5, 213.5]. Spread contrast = 0.3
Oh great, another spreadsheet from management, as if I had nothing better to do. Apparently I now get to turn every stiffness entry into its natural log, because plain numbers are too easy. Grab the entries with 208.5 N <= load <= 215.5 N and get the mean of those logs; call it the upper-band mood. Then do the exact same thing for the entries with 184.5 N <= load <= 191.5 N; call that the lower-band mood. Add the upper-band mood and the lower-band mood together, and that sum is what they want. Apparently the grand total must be 5.68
